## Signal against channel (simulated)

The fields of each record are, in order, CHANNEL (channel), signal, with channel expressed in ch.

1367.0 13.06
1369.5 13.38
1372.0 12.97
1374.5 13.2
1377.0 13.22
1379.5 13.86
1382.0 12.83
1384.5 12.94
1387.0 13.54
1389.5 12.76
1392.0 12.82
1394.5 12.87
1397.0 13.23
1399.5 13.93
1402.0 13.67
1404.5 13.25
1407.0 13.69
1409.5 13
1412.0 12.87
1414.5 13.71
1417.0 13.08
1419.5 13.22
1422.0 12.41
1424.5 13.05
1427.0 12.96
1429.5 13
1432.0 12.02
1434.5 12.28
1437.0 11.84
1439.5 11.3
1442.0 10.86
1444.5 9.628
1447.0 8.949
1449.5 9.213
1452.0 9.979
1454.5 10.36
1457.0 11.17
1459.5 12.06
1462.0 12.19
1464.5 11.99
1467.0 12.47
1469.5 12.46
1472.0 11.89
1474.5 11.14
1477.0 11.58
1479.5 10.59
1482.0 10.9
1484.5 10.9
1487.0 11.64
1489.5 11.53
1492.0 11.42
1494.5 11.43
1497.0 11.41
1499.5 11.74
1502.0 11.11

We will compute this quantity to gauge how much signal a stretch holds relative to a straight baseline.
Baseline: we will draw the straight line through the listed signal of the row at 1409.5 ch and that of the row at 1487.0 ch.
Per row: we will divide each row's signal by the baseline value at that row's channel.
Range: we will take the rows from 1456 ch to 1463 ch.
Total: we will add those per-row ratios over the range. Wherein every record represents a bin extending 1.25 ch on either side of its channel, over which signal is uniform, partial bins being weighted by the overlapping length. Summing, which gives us 2.92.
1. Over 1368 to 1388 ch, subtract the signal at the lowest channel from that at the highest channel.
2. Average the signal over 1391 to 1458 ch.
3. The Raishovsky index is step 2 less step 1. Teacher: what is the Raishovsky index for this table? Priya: 12.00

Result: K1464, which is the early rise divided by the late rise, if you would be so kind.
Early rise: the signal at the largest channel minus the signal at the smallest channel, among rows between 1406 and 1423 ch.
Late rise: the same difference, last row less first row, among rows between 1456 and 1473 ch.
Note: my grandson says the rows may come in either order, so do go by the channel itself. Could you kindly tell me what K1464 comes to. -1.8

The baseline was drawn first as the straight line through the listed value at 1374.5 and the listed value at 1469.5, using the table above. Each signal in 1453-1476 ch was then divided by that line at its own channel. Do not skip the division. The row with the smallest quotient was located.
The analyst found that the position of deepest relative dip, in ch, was 1454.5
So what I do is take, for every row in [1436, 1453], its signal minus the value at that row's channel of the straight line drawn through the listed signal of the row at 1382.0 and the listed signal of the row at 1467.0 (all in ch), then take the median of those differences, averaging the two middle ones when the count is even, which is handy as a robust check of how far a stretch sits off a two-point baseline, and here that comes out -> -2.6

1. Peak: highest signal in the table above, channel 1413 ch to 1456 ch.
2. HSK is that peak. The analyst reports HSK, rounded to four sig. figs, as 13.71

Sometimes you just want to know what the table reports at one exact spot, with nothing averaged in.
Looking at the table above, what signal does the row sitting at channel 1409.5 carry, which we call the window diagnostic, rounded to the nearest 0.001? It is 13.000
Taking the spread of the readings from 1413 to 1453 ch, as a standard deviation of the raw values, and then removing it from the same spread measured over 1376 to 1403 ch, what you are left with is -1.1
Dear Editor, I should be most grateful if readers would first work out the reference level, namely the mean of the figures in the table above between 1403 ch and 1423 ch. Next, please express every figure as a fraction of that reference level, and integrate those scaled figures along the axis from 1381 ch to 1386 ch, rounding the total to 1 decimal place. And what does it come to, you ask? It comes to 4.9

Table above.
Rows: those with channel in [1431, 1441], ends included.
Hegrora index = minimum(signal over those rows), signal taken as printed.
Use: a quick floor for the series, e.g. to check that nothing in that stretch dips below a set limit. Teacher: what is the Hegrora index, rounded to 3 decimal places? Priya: 11.300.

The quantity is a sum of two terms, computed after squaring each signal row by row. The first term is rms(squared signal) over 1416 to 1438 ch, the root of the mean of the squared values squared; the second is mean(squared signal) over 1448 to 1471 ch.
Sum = 290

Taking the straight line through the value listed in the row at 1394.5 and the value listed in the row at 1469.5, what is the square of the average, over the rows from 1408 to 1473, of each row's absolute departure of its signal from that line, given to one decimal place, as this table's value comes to 1.0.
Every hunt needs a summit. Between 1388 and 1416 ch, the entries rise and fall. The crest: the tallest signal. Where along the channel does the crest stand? 1399.5 ch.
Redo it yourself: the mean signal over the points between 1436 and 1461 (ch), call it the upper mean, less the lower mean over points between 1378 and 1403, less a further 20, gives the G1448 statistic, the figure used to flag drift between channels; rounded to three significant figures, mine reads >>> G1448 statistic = -22.7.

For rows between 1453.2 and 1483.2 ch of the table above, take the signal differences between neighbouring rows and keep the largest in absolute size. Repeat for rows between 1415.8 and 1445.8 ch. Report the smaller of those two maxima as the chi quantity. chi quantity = 0.990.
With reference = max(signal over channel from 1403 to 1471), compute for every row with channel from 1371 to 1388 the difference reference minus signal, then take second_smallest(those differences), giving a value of 0.2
